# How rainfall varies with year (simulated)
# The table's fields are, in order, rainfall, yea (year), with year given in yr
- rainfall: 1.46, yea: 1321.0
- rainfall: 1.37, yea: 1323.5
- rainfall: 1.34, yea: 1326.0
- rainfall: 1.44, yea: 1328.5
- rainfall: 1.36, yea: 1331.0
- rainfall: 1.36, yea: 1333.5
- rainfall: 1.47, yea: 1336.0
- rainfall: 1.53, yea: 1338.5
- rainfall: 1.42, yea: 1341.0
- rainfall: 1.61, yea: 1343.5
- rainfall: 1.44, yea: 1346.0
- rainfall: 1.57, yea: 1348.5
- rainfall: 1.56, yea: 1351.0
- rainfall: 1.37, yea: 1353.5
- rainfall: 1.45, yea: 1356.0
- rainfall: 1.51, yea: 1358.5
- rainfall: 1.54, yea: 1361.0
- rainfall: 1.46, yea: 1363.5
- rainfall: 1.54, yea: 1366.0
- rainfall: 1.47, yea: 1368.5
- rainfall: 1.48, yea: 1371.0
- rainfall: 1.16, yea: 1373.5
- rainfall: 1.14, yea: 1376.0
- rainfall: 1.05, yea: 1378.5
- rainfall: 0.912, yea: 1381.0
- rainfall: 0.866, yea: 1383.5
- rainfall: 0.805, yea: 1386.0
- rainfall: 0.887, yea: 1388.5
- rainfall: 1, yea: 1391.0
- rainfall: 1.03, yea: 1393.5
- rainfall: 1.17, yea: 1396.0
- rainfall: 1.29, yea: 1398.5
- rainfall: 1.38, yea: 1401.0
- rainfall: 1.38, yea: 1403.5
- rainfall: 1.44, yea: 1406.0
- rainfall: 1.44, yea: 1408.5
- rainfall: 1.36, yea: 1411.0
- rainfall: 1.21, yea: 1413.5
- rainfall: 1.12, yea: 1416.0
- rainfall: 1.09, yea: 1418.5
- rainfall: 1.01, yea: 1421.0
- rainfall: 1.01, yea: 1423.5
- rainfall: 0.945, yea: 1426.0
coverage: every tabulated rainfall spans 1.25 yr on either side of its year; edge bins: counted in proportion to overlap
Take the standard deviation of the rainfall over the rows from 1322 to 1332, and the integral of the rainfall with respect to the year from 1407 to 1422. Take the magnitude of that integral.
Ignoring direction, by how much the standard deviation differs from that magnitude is 18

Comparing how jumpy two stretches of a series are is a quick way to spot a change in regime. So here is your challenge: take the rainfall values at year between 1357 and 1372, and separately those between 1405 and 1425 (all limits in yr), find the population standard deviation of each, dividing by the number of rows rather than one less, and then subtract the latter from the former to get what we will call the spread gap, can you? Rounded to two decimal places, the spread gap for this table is -0.14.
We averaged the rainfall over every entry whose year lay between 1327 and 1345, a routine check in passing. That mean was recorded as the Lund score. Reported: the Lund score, 1.5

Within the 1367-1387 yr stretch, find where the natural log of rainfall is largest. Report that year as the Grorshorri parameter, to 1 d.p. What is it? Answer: 1371.0 yr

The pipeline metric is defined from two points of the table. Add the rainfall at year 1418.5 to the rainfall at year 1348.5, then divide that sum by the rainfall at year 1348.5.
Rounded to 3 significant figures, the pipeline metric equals 1.69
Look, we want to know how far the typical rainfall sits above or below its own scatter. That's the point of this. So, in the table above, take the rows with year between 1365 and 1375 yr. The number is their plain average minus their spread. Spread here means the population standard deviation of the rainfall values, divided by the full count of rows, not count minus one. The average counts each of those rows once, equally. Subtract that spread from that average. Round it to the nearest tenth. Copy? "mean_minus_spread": 1.3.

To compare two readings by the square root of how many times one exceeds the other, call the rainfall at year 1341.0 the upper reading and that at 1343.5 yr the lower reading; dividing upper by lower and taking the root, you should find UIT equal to 0.94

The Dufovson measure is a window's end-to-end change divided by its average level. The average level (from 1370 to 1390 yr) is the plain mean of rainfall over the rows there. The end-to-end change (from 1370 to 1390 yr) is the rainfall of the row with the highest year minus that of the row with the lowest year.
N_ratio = -0.57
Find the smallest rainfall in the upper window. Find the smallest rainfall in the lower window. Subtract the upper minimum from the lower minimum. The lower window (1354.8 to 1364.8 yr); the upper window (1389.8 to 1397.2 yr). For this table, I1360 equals 0.45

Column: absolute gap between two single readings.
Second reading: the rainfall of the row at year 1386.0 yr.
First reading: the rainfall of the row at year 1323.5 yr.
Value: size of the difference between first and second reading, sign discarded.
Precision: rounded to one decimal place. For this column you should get 0.6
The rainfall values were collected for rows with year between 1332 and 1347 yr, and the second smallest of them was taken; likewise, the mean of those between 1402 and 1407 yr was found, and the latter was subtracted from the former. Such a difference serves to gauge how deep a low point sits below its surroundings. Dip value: 0.01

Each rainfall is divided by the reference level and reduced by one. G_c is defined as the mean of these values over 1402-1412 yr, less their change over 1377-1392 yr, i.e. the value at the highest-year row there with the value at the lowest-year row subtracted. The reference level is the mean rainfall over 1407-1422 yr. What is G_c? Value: 0.2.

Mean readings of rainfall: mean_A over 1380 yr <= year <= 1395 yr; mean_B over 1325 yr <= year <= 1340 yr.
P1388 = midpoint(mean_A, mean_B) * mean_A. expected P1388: 1.1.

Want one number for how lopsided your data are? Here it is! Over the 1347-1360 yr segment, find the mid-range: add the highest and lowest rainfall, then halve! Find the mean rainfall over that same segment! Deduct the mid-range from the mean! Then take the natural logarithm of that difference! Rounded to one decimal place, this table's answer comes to -3.8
